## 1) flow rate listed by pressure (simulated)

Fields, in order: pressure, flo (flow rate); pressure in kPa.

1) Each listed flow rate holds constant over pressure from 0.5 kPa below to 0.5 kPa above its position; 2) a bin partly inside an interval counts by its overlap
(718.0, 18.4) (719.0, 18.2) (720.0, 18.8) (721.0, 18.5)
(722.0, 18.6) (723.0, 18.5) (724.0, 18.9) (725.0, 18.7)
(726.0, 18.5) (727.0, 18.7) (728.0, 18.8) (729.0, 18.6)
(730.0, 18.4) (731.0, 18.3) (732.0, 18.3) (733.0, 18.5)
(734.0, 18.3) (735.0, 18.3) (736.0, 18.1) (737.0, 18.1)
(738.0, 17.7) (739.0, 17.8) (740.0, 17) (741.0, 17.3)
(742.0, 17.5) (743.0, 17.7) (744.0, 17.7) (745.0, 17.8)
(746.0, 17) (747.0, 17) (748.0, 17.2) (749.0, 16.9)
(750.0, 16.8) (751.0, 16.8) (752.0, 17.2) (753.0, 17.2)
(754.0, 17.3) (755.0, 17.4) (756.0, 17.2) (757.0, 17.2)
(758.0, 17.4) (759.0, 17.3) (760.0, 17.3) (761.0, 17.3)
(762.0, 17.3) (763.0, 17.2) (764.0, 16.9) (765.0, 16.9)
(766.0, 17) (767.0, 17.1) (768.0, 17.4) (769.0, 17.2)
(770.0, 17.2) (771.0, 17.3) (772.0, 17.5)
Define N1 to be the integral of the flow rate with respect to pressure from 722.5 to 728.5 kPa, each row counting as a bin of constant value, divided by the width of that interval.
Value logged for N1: 18.7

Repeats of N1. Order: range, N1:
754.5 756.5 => 17.3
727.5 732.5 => 18.5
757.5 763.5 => 17.3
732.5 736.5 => 18.3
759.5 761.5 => 17.3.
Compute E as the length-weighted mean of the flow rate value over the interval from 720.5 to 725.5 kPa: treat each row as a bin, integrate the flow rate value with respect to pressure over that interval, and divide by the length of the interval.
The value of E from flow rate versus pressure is 18.6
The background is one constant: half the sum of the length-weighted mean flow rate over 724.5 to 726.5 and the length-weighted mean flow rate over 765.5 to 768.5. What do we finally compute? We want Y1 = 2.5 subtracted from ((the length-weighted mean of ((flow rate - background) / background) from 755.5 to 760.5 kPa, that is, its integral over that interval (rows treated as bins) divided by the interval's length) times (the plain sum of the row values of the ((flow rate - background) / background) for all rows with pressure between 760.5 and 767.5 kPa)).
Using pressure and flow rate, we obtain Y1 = -2.49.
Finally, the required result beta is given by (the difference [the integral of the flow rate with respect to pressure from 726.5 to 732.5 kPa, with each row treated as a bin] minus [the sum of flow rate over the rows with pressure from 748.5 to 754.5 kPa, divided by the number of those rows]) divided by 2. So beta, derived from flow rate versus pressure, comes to 47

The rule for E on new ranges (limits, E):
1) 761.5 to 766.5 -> 17.1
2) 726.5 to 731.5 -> 18.6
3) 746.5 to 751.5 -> 16.9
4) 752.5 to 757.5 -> 17.3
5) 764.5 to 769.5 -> 17.1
